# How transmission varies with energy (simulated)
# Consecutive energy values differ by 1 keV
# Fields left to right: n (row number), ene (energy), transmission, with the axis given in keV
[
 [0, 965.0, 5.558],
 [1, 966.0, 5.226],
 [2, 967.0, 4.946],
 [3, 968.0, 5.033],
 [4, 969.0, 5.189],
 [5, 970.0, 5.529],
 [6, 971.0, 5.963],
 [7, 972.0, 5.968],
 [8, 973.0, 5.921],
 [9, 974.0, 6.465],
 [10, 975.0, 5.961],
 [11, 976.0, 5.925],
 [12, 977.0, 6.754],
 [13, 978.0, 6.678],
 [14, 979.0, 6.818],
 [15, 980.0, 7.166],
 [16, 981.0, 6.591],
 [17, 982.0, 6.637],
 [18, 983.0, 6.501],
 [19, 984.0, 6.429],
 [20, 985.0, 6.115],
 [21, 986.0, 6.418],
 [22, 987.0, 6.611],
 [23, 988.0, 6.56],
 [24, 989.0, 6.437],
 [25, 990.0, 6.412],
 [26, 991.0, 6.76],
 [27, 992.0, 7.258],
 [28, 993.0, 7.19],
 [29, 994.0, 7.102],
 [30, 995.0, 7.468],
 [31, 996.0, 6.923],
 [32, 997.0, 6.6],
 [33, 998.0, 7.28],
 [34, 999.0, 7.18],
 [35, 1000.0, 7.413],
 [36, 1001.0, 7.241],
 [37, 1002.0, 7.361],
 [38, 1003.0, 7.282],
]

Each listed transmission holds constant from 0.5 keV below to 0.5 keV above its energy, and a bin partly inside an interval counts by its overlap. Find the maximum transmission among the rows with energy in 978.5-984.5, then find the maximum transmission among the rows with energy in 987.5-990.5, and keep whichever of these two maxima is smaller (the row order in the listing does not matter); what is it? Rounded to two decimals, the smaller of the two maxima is 6.56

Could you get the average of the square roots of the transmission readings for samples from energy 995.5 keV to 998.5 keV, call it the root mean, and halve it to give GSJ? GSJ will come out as 1.32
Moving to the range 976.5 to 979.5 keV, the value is 1.30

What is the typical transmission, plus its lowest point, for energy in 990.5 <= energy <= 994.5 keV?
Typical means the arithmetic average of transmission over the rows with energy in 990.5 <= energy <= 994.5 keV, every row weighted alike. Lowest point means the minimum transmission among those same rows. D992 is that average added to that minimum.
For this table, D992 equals 13.8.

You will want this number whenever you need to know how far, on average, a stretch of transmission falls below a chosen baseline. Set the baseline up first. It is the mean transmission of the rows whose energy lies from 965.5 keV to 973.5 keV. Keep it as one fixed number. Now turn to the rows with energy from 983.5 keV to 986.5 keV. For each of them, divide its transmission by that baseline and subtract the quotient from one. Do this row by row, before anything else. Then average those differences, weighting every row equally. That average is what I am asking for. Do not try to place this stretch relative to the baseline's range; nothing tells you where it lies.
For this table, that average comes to -0.16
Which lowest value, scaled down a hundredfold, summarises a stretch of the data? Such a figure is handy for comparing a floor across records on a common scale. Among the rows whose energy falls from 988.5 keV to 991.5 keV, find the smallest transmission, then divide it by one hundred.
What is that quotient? 0.064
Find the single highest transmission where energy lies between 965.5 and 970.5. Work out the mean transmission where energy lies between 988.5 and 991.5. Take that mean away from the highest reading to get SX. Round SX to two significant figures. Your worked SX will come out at -1.0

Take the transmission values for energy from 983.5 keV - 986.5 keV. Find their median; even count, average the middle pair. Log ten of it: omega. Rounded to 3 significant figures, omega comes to 0.807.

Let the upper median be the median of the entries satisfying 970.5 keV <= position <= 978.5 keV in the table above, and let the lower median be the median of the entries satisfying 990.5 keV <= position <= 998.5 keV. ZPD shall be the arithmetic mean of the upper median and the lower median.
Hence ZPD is 6.56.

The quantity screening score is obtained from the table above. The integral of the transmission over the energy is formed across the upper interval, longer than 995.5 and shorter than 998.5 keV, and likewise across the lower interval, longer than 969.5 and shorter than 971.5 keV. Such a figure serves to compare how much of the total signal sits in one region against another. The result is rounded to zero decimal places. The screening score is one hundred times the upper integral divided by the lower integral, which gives 181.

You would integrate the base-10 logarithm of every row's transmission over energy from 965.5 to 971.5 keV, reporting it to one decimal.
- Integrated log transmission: 4.3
